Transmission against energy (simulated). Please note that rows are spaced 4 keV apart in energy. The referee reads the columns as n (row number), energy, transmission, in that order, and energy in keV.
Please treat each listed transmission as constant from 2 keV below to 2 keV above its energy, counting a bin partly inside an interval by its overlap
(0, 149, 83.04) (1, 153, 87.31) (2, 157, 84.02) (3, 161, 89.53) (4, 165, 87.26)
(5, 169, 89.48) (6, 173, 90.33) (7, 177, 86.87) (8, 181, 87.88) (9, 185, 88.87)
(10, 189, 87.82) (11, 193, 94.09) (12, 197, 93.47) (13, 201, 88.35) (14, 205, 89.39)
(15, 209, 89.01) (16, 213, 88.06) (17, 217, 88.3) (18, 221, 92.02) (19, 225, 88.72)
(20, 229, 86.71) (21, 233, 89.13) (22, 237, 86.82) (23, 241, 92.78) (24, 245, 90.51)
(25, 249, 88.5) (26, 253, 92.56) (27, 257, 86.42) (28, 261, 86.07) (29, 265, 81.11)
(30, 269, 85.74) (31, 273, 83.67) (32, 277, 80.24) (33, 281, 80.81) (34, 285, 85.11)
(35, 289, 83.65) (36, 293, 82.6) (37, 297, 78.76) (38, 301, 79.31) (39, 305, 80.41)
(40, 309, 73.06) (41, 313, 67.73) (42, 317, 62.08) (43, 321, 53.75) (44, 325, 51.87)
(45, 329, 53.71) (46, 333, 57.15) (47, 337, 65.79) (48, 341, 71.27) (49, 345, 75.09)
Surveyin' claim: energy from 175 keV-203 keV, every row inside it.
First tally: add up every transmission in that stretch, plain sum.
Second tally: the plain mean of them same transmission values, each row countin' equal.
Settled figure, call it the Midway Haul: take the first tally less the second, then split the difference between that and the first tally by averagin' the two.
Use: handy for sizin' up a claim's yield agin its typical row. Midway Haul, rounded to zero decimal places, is 583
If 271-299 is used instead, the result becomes 534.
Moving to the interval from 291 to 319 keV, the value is 487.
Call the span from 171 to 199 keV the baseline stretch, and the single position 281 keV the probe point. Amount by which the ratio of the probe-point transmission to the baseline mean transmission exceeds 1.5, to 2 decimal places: -0.60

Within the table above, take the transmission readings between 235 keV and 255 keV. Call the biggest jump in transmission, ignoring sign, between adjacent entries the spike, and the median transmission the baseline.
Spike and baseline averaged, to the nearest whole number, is 48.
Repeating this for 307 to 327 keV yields 35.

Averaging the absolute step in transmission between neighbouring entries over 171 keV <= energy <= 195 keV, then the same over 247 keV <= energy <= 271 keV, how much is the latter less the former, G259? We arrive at 1.5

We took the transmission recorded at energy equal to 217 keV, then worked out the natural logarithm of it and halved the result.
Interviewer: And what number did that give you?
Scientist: 2.24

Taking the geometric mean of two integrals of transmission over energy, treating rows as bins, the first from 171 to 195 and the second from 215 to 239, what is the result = 2135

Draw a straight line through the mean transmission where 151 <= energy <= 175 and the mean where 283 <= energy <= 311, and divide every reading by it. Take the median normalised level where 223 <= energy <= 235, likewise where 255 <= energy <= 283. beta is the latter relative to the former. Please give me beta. 0.97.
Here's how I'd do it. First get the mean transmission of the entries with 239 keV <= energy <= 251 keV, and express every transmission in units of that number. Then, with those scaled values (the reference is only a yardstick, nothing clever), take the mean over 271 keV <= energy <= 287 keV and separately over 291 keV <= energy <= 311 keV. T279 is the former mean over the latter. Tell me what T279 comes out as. 1.05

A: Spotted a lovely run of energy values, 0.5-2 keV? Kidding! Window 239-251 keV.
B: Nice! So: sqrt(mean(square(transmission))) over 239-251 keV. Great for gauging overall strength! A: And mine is 90.6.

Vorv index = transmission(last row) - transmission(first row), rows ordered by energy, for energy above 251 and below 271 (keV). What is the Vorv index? -6.8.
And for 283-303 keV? -5.8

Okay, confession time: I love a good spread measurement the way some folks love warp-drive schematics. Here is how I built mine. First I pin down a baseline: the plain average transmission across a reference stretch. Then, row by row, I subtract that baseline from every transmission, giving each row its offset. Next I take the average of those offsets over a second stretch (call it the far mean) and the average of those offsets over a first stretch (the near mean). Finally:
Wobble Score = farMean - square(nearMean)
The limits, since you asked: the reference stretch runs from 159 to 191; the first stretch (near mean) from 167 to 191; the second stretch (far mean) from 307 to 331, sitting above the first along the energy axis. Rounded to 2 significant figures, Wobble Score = -28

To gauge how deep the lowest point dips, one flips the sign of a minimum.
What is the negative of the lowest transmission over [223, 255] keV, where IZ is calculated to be -87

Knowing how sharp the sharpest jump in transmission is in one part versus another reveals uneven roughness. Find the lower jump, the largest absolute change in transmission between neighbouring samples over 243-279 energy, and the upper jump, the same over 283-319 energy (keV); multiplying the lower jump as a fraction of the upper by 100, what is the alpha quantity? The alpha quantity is 84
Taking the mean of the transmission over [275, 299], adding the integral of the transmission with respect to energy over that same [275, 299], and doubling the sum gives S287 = 4093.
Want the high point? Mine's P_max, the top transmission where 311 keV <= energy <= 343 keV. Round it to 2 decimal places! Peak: 71.27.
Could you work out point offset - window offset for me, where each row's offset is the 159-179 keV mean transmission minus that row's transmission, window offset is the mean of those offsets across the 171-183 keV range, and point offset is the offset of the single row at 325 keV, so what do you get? 36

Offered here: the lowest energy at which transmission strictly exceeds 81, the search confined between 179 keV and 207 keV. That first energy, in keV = 181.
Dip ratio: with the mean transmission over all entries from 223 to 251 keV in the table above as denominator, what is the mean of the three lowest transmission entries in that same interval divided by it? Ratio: 0.981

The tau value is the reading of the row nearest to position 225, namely 88.72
